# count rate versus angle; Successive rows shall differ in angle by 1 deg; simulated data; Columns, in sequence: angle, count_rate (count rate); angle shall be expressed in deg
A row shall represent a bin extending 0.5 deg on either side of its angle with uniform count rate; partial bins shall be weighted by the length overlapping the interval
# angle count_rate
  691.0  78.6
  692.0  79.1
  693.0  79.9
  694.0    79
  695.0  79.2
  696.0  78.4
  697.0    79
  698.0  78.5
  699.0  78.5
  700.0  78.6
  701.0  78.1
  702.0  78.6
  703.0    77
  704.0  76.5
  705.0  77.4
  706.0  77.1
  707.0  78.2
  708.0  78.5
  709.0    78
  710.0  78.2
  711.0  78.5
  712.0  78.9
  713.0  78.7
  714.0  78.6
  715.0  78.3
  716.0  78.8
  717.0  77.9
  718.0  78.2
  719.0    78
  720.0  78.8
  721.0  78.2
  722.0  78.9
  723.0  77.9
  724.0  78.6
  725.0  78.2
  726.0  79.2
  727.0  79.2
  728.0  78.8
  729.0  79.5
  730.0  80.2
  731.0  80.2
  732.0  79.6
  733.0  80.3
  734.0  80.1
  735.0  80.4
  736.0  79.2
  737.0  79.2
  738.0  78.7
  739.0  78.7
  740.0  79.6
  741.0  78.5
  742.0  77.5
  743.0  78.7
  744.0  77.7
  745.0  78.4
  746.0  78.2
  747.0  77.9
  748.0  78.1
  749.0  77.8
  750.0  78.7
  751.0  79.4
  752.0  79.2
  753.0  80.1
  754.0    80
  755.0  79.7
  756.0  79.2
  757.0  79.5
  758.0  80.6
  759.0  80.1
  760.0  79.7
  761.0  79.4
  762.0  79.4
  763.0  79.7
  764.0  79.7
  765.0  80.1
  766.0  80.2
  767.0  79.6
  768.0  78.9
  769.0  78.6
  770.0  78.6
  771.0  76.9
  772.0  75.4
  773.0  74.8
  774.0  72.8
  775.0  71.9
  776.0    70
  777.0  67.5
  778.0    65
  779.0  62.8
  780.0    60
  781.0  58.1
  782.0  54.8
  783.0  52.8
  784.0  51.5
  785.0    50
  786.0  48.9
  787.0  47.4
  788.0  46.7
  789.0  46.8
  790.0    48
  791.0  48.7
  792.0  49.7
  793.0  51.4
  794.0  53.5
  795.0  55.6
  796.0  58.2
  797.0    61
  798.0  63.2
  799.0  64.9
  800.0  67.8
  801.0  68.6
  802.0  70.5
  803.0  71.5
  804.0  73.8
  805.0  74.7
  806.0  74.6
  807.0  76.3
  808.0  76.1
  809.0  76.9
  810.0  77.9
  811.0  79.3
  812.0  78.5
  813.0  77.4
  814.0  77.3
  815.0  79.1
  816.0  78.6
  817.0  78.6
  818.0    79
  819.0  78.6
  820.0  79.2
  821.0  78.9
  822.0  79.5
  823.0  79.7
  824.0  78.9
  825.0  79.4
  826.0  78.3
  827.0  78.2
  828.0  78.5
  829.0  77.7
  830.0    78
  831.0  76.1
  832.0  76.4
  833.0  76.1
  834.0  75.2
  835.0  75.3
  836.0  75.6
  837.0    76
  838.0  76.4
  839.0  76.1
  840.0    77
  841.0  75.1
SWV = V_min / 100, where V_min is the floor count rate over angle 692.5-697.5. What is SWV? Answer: 0.784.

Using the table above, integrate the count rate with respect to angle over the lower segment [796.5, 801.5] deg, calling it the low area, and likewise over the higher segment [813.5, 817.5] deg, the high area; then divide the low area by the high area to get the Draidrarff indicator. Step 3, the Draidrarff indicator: 1.0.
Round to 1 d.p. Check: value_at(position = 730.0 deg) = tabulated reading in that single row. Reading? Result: 80.2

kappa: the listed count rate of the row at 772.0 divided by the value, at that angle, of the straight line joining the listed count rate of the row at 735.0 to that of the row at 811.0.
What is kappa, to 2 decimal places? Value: 0.94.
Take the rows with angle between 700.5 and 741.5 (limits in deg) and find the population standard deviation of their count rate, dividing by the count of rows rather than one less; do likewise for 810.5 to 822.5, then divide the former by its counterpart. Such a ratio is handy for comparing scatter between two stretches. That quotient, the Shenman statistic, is 1.3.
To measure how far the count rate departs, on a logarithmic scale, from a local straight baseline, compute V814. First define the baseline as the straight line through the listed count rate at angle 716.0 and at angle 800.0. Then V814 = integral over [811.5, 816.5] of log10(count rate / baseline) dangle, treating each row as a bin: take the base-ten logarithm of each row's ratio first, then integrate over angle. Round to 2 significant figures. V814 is 0.37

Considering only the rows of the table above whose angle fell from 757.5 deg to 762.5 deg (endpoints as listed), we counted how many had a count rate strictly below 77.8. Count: 0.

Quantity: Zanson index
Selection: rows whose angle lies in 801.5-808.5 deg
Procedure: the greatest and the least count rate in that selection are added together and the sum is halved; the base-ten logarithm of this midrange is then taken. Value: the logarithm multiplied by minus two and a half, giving -4.66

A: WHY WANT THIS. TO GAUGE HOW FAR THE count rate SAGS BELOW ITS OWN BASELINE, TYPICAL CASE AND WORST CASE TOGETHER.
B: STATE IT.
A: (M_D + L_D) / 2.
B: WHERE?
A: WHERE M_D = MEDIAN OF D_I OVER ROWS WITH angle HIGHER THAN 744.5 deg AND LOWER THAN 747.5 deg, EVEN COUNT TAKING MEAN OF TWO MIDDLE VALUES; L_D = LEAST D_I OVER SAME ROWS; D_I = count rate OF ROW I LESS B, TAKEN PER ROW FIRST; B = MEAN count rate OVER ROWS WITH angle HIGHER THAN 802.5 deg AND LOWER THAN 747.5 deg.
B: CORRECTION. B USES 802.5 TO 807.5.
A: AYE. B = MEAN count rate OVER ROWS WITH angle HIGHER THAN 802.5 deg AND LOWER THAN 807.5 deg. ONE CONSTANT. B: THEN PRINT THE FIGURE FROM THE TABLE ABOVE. 3.9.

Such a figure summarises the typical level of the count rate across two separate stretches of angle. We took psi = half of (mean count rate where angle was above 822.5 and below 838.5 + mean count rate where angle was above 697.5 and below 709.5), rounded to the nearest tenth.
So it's 77.6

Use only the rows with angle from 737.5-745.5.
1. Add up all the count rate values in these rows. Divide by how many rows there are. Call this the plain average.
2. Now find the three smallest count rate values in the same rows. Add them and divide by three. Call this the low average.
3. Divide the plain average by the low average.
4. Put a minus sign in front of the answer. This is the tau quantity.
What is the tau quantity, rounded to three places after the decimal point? -1.008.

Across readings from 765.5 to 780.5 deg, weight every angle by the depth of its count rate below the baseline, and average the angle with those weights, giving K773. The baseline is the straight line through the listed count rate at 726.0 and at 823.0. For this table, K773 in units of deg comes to 777.0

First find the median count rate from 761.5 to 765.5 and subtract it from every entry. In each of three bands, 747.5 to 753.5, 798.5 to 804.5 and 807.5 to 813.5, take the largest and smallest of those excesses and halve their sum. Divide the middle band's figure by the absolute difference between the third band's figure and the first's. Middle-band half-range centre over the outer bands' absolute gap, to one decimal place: -8.3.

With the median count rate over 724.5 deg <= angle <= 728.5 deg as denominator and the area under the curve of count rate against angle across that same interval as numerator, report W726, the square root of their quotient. 2.0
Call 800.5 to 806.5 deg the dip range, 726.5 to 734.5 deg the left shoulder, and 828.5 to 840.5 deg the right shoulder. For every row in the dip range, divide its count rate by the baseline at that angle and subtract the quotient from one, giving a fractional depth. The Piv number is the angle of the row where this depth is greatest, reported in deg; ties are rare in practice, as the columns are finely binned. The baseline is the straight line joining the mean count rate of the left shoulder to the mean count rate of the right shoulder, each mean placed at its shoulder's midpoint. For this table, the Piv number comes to 801.0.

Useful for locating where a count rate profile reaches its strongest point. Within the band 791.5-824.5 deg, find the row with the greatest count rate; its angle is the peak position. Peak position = 823.0 deg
